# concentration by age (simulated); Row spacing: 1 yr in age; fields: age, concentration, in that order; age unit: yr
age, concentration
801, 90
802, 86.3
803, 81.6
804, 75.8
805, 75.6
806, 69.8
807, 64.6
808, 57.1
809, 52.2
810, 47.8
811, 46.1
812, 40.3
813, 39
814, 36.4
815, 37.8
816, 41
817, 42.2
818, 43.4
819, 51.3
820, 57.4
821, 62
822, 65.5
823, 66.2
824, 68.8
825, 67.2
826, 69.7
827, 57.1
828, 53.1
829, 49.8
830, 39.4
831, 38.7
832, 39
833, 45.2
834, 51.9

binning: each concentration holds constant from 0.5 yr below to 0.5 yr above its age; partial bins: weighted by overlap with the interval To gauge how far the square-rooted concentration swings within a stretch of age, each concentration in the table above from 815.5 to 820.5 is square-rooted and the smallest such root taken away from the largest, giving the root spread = 1.17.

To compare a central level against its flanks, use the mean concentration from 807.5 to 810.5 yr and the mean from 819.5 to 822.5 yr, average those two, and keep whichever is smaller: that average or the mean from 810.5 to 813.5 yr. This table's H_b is 42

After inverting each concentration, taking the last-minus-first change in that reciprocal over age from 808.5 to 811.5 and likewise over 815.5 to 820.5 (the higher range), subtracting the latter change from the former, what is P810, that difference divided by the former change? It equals 3.7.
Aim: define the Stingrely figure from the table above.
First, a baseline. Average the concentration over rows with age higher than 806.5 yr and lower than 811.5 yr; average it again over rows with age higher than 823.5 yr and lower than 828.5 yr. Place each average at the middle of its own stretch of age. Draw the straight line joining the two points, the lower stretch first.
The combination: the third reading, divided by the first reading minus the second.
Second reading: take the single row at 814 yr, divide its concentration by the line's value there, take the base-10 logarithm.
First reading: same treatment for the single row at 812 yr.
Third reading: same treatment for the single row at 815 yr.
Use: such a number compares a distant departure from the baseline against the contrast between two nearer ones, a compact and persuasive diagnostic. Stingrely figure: -3.4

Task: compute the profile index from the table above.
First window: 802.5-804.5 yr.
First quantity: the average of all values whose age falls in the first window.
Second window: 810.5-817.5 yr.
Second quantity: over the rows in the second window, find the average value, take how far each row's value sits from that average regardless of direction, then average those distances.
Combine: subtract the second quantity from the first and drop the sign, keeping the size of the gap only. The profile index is 76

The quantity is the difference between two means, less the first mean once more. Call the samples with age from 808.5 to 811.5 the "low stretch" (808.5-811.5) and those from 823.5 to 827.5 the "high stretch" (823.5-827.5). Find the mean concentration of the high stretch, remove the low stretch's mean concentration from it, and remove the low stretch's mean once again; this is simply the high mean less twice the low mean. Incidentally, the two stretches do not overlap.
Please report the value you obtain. -32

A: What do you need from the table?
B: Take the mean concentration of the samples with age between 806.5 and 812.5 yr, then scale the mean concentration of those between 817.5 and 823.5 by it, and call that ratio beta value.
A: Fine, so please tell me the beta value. 1.1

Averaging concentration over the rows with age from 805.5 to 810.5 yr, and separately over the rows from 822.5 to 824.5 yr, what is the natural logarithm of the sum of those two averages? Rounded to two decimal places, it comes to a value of 4.83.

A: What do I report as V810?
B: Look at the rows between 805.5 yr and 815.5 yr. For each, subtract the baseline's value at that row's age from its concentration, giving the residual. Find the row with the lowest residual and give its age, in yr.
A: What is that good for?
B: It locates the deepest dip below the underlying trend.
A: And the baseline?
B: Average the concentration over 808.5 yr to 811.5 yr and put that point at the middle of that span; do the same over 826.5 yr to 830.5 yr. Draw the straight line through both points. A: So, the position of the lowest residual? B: 814 yr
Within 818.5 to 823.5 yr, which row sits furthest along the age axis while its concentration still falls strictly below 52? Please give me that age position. 819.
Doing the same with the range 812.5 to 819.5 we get 819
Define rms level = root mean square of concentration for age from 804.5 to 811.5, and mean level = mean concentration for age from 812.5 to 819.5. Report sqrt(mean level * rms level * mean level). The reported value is 322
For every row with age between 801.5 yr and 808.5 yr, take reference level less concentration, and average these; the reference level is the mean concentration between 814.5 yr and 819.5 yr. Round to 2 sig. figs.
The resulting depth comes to -30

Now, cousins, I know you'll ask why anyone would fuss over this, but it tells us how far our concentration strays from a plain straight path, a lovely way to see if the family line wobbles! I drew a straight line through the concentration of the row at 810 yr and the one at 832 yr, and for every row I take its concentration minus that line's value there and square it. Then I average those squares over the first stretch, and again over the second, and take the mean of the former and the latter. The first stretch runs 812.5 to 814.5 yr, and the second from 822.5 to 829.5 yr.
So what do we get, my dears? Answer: 268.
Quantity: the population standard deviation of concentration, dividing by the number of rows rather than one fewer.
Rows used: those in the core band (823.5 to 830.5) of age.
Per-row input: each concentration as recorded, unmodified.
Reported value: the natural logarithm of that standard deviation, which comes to 2.4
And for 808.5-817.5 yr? 1.6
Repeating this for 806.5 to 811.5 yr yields 1.9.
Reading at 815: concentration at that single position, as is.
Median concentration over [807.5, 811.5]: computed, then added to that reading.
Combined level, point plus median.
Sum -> 88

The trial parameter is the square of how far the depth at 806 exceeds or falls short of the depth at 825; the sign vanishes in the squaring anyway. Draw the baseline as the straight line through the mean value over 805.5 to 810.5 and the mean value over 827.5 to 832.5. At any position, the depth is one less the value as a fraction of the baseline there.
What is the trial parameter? 0.063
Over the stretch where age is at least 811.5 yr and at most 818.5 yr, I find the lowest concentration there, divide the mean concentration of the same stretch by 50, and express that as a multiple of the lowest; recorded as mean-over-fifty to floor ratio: 0.0220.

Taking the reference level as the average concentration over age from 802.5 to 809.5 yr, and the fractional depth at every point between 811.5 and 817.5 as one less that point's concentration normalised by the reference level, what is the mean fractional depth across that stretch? 0.42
